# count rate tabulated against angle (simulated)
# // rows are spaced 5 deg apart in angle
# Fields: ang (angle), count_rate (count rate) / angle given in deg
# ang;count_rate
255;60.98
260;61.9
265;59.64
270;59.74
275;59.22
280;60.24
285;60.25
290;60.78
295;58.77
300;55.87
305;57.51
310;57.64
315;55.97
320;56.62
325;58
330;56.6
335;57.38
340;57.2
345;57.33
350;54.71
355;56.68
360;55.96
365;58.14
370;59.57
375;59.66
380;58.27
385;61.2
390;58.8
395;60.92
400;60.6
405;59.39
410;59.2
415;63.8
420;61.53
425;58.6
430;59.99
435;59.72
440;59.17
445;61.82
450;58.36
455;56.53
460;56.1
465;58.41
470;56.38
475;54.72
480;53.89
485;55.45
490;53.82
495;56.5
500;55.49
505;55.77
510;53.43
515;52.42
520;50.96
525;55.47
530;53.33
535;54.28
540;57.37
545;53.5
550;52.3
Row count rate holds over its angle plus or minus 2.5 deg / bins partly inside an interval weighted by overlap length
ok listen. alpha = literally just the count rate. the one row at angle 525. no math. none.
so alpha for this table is 55.47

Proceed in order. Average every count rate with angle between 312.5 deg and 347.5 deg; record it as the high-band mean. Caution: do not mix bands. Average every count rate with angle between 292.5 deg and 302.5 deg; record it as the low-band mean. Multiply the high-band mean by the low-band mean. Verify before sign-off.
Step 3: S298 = 3268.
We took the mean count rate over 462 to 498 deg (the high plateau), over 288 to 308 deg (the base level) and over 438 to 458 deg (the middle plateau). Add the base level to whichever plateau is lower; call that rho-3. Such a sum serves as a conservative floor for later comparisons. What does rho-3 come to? 114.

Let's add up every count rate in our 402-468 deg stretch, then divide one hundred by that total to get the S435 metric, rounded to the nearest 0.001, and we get 0.129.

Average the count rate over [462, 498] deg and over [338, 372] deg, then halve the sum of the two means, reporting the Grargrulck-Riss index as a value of 56.3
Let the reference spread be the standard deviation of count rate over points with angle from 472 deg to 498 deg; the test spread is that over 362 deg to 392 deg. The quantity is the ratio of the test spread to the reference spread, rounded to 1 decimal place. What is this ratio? 1.0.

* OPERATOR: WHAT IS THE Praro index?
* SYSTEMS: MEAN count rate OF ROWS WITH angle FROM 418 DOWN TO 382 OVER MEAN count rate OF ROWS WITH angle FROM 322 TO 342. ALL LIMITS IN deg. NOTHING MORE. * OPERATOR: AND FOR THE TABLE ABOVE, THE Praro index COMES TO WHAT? 1.06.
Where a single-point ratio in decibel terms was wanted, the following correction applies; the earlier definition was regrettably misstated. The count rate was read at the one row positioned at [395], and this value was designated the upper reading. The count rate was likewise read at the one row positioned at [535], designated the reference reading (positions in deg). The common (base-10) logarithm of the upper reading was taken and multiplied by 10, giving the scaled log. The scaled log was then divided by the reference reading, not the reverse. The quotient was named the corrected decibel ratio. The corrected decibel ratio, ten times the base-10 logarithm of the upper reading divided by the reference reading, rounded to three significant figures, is 0.329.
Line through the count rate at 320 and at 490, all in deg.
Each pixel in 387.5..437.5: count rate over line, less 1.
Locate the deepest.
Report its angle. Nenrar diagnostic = 390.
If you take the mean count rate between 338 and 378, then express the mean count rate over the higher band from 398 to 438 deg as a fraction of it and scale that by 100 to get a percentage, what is 105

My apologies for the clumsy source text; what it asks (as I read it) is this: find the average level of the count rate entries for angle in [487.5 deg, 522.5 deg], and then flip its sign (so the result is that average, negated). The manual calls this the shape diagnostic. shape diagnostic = -54.06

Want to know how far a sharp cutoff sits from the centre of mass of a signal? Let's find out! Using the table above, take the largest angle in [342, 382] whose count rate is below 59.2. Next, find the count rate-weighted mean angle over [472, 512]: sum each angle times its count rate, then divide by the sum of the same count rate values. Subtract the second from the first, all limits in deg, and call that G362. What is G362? -112.5 deg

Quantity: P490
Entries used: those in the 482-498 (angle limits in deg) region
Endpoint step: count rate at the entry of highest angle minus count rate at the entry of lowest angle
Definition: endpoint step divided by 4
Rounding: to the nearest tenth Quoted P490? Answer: 0.3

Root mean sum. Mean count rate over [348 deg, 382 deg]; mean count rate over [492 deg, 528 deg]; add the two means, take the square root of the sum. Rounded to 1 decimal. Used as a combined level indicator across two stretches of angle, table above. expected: 10.6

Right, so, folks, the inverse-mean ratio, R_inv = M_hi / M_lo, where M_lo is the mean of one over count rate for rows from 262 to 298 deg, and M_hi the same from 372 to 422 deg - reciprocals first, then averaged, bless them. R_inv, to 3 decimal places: 0.992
